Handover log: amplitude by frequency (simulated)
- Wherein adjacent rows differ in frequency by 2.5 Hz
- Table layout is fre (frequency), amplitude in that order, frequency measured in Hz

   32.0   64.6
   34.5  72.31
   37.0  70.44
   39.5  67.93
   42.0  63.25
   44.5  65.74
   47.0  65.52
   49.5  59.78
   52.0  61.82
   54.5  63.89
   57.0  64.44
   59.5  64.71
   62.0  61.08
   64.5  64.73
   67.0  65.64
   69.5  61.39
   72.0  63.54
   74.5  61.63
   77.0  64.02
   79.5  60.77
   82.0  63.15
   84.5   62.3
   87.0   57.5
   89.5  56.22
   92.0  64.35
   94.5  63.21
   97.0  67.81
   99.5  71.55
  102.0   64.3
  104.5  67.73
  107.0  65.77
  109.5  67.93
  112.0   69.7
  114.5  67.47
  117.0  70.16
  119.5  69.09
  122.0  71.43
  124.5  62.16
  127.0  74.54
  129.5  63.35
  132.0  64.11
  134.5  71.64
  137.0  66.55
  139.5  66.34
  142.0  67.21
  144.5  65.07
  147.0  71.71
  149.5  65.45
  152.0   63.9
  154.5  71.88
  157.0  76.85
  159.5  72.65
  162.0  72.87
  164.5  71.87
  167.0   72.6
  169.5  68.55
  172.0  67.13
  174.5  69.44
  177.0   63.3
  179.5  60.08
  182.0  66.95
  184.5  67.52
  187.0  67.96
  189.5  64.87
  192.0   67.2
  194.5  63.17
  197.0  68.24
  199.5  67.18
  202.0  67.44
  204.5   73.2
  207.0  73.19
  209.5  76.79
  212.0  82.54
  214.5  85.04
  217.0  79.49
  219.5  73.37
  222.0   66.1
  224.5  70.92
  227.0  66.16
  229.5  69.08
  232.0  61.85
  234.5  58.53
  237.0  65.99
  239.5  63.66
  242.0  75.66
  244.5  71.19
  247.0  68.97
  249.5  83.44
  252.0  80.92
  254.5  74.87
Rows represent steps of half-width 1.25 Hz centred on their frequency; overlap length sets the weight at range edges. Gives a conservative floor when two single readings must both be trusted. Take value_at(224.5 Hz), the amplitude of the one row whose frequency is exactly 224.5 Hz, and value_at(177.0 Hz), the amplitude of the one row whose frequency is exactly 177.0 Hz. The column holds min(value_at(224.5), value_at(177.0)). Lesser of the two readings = 63.3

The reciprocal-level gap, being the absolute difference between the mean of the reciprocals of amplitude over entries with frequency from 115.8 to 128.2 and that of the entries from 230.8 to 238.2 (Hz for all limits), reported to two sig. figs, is 0.0017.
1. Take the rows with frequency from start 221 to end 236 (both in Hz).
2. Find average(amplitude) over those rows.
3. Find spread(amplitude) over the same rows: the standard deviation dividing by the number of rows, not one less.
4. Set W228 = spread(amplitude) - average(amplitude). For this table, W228 -61.3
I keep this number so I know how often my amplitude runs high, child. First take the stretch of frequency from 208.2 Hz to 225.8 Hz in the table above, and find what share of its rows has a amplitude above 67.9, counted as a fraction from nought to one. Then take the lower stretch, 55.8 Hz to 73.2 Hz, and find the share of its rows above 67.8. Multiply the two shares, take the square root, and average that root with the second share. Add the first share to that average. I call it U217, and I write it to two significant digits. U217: 0.86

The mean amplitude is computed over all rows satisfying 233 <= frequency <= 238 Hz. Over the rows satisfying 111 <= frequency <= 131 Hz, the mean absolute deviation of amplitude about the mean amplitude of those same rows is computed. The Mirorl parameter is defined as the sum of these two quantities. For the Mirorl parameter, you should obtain 65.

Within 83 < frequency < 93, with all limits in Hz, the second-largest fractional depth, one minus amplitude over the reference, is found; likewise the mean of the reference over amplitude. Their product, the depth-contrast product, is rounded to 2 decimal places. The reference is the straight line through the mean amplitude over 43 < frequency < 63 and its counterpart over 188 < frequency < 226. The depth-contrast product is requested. 0.13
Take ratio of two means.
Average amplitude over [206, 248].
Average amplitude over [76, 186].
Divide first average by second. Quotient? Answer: 1.06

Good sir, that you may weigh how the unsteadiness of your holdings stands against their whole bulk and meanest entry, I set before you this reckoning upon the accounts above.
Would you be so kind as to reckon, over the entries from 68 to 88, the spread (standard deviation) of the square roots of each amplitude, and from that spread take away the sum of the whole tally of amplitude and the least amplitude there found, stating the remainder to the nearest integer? -552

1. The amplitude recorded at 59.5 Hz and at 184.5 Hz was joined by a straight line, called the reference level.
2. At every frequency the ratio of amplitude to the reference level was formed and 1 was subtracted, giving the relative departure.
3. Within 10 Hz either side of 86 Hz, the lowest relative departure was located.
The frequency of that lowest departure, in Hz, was 89.5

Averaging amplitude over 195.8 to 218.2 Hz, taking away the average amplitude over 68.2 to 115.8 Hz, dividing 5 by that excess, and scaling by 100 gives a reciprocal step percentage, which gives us 47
